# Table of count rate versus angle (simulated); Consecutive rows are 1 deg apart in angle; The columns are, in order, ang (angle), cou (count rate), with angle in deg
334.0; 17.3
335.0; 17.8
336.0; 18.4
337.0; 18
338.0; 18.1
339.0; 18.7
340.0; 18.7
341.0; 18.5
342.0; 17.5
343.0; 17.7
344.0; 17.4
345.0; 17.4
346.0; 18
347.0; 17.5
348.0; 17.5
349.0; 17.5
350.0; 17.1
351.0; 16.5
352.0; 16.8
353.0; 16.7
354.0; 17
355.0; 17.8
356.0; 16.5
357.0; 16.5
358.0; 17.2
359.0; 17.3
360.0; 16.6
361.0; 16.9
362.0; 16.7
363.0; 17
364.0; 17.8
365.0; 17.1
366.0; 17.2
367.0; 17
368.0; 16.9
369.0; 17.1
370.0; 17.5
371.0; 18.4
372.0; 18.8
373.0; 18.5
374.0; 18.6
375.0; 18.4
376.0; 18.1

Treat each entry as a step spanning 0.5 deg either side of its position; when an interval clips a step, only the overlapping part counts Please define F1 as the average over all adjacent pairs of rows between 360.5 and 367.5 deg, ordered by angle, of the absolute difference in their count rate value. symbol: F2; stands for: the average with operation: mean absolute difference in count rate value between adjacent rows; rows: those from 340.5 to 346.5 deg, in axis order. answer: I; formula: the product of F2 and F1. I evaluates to 0.16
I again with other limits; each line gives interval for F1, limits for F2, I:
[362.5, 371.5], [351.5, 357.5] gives 0.21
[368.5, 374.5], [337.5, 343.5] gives 0.17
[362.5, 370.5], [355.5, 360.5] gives 0.13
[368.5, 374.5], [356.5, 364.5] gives 0.19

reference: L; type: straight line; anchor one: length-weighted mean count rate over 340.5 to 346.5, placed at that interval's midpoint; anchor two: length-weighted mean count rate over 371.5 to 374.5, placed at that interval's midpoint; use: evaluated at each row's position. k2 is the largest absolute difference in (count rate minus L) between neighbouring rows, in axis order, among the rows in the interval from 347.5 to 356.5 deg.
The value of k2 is 1.33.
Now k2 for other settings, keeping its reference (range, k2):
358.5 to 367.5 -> 0.77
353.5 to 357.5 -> 1.33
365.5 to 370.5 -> 0.37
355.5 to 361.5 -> 0.73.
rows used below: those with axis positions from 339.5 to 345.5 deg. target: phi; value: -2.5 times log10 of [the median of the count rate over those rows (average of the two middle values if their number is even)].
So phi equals -3.11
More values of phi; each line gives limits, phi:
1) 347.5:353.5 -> -3.07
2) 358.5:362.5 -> -3.06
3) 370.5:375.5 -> -3.17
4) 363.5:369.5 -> -3.08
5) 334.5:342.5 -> -3.15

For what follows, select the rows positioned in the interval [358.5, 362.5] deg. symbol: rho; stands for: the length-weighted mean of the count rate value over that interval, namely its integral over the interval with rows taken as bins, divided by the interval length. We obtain 16.9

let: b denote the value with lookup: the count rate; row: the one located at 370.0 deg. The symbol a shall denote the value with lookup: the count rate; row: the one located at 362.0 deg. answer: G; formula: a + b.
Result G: 34.2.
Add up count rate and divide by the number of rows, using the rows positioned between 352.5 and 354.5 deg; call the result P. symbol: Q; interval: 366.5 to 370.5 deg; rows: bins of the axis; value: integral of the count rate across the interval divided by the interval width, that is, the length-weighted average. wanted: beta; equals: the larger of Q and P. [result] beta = 17.1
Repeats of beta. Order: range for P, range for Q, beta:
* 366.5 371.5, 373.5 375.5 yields 18.5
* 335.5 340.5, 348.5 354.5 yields 18.4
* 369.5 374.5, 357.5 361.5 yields 18.4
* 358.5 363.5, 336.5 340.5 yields 18.4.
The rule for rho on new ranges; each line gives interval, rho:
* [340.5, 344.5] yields 17.8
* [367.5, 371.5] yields 17.5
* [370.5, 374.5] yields 18.6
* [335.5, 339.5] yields 18.3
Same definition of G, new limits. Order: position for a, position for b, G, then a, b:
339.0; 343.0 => 36.4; 18.7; 17.7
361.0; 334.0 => 34.2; 16.9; 17.3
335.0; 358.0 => 35.0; 17.8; 17.2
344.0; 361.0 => 34.3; 17.4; 16.9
